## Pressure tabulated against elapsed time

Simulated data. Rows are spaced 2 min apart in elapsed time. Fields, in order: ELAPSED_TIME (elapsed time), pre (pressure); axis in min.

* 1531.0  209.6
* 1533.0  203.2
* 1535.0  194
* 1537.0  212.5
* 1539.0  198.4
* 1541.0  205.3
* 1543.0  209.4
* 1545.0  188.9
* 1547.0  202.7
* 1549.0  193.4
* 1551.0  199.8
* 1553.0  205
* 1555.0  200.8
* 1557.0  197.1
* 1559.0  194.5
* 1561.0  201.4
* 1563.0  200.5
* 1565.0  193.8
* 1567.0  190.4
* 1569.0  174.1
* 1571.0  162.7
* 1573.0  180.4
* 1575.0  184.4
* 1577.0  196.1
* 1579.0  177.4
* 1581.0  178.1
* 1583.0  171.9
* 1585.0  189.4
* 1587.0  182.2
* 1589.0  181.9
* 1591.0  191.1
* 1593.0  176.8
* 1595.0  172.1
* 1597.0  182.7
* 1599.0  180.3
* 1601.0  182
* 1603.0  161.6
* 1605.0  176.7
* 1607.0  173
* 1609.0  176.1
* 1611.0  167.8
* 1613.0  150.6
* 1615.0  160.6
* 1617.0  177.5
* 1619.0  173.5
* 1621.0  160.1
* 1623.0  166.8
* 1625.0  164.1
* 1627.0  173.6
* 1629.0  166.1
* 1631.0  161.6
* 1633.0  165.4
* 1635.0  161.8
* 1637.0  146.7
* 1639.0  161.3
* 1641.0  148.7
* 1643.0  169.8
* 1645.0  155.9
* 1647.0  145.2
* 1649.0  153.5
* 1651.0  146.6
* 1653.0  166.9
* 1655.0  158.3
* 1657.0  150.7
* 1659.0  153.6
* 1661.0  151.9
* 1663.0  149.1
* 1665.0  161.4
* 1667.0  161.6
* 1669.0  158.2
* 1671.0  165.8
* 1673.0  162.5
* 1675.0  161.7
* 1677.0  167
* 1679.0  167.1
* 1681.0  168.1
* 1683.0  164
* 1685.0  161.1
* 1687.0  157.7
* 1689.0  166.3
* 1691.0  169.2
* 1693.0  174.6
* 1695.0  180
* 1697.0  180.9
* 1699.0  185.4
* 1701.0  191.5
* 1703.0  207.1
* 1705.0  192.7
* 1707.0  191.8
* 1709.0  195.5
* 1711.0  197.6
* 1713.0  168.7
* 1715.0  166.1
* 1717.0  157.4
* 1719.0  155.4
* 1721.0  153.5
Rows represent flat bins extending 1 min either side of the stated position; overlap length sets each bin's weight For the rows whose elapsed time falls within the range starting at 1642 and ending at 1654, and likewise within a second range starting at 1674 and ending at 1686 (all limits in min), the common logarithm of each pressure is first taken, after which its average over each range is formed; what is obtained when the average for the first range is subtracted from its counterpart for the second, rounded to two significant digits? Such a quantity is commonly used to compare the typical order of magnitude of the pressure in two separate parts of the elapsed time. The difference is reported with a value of 0.024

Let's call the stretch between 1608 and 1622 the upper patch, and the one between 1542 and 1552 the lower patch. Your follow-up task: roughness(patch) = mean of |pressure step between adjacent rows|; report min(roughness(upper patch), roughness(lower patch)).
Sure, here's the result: 11.6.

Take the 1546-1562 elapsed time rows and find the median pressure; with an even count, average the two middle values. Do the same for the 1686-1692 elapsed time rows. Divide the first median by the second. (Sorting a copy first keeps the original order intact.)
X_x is 1.20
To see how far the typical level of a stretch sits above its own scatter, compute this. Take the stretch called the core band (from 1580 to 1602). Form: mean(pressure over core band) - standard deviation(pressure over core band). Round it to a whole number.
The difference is 175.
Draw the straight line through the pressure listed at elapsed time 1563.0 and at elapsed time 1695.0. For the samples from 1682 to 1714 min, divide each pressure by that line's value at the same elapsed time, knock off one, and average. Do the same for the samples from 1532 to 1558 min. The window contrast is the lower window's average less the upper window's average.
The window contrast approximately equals -0.017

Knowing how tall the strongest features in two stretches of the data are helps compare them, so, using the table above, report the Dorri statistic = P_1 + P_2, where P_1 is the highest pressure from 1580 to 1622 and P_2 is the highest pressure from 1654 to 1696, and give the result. 371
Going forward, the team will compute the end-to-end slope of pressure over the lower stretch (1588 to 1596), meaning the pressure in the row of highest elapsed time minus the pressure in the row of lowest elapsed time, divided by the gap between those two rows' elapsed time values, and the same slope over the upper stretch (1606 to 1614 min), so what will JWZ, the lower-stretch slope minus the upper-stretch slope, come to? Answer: 2.1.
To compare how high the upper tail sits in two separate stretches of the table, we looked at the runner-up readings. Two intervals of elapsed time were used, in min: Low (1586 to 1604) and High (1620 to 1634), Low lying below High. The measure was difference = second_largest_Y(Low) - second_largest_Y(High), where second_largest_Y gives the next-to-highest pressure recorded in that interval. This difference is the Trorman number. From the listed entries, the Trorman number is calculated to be 16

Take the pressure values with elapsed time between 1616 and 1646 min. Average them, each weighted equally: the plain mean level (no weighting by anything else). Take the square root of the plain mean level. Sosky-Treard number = 12.8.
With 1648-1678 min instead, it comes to 12.6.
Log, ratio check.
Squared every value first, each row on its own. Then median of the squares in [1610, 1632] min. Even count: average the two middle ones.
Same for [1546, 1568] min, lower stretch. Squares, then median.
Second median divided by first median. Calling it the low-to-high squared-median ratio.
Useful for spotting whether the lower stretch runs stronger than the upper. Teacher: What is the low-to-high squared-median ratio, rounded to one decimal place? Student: 1.4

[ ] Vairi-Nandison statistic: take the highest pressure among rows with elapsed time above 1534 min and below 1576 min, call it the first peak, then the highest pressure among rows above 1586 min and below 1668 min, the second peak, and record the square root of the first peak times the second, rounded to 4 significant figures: 201.5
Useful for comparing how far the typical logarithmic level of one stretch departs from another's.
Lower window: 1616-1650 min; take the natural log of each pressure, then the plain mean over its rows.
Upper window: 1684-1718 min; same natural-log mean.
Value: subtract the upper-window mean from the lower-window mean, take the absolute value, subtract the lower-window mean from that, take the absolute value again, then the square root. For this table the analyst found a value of 2.23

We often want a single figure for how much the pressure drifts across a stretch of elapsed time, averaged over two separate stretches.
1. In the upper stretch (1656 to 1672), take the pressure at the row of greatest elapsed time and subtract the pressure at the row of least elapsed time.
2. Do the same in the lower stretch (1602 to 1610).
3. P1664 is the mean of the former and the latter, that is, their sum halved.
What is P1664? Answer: 14.8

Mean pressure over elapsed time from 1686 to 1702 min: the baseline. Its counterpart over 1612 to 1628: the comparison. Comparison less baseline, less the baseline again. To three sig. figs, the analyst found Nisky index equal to -186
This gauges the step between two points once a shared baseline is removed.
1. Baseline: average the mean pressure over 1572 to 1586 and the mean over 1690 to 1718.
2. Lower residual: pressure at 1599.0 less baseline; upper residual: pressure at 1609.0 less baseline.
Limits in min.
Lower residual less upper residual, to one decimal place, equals 4.2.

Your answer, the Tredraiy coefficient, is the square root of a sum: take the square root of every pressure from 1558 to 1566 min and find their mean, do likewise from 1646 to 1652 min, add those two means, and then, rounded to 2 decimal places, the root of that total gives 5.12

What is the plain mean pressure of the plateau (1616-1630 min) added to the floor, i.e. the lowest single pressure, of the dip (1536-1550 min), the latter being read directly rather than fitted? 358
